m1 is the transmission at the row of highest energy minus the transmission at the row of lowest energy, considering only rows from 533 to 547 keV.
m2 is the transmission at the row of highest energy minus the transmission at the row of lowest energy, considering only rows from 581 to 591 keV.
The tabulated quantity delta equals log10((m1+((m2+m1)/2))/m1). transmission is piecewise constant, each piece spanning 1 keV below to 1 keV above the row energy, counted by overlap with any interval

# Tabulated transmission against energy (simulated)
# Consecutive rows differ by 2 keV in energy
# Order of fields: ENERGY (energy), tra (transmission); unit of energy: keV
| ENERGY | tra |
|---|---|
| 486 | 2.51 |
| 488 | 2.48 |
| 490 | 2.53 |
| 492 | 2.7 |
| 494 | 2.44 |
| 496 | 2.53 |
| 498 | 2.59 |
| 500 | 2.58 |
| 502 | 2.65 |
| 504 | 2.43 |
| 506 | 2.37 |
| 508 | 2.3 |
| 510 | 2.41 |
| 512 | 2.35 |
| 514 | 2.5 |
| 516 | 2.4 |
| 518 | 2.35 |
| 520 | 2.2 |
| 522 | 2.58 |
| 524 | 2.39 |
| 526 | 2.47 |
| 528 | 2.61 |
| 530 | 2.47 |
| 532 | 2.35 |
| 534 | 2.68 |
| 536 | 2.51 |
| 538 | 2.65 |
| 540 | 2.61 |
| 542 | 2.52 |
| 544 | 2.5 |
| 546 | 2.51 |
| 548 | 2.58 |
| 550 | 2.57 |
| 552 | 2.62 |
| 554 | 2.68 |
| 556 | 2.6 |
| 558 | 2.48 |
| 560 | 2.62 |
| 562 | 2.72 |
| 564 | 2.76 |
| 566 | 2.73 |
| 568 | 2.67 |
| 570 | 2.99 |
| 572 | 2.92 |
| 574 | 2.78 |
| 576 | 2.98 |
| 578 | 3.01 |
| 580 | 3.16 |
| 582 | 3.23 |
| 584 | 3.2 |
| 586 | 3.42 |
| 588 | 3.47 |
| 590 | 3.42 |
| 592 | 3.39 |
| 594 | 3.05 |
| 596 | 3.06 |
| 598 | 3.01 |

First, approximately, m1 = -0.17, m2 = 0.19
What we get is -0.03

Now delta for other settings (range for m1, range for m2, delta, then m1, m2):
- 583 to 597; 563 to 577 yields -0.15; -0.14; 0.22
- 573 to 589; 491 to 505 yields 0.12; 0.69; -0.27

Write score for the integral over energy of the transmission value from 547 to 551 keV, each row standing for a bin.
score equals 10.3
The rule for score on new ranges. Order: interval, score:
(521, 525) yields 9.9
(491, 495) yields 10.3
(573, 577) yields 11.5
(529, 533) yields 9.6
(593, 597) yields 12.2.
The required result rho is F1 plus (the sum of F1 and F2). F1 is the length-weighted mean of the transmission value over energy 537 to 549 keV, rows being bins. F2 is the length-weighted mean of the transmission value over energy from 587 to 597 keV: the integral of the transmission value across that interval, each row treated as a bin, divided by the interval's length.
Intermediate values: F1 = 2.56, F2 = 3.28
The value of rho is 8.4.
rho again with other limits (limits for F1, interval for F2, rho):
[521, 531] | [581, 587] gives 8.3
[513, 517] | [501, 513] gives 7.3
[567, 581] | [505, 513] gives 8.2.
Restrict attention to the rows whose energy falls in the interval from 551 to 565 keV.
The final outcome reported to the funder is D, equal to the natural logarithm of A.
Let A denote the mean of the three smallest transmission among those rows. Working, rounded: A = 2.57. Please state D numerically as 0.94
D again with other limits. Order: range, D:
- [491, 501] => 0.92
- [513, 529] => 0.84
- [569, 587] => 1.06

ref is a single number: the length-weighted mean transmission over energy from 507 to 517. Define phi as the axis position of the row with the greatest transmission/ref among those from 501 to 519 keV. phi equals 502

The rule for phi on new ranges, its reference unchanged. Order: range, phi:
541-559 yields 554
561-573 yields 570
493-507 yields 502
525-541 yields 534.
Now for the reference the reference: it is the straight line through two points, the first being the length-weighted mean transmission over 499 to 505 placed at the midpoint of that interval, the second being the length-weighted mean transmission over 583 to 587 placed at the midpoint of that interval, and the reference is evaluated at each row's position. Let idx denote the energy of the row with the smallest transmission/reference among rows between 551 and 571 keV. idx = 558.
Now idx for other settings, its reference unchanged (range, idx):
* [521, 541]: 532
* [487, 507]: 506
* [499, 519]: 518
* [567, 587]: 568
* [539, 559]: 558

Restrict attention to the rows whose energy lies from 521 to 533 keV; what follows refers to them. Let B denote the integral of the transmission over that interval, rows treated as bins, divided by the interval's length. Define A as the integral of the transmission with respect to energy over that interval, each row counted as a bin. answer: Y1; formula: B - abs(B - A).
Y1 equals -24.8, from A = 29.7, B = 2.48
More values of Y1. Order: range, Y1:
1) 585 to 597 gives -33.0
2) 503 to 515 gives -23.9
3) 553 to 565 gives -26.4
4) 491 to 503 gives -25.8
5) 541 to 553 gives -25.5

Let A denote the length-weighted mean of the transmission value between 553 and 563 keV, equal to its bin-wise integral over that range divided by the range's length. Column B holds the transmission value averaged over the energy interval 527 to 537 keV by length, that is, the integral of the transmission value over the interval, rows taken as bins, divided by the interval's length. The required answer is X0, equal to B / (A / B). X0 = 2.43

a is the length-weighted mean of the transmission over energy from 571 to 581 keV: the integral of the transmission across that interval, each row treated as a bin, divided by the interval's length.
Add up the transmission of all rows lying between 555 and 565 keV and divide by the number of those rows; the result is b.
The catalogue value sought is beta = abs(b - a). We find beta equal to 0.3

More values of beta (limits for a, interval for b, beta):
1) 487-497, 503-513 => 0.2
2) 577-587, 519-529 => 0.8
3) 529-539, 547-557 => 0.1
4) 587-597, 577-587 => 0.1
